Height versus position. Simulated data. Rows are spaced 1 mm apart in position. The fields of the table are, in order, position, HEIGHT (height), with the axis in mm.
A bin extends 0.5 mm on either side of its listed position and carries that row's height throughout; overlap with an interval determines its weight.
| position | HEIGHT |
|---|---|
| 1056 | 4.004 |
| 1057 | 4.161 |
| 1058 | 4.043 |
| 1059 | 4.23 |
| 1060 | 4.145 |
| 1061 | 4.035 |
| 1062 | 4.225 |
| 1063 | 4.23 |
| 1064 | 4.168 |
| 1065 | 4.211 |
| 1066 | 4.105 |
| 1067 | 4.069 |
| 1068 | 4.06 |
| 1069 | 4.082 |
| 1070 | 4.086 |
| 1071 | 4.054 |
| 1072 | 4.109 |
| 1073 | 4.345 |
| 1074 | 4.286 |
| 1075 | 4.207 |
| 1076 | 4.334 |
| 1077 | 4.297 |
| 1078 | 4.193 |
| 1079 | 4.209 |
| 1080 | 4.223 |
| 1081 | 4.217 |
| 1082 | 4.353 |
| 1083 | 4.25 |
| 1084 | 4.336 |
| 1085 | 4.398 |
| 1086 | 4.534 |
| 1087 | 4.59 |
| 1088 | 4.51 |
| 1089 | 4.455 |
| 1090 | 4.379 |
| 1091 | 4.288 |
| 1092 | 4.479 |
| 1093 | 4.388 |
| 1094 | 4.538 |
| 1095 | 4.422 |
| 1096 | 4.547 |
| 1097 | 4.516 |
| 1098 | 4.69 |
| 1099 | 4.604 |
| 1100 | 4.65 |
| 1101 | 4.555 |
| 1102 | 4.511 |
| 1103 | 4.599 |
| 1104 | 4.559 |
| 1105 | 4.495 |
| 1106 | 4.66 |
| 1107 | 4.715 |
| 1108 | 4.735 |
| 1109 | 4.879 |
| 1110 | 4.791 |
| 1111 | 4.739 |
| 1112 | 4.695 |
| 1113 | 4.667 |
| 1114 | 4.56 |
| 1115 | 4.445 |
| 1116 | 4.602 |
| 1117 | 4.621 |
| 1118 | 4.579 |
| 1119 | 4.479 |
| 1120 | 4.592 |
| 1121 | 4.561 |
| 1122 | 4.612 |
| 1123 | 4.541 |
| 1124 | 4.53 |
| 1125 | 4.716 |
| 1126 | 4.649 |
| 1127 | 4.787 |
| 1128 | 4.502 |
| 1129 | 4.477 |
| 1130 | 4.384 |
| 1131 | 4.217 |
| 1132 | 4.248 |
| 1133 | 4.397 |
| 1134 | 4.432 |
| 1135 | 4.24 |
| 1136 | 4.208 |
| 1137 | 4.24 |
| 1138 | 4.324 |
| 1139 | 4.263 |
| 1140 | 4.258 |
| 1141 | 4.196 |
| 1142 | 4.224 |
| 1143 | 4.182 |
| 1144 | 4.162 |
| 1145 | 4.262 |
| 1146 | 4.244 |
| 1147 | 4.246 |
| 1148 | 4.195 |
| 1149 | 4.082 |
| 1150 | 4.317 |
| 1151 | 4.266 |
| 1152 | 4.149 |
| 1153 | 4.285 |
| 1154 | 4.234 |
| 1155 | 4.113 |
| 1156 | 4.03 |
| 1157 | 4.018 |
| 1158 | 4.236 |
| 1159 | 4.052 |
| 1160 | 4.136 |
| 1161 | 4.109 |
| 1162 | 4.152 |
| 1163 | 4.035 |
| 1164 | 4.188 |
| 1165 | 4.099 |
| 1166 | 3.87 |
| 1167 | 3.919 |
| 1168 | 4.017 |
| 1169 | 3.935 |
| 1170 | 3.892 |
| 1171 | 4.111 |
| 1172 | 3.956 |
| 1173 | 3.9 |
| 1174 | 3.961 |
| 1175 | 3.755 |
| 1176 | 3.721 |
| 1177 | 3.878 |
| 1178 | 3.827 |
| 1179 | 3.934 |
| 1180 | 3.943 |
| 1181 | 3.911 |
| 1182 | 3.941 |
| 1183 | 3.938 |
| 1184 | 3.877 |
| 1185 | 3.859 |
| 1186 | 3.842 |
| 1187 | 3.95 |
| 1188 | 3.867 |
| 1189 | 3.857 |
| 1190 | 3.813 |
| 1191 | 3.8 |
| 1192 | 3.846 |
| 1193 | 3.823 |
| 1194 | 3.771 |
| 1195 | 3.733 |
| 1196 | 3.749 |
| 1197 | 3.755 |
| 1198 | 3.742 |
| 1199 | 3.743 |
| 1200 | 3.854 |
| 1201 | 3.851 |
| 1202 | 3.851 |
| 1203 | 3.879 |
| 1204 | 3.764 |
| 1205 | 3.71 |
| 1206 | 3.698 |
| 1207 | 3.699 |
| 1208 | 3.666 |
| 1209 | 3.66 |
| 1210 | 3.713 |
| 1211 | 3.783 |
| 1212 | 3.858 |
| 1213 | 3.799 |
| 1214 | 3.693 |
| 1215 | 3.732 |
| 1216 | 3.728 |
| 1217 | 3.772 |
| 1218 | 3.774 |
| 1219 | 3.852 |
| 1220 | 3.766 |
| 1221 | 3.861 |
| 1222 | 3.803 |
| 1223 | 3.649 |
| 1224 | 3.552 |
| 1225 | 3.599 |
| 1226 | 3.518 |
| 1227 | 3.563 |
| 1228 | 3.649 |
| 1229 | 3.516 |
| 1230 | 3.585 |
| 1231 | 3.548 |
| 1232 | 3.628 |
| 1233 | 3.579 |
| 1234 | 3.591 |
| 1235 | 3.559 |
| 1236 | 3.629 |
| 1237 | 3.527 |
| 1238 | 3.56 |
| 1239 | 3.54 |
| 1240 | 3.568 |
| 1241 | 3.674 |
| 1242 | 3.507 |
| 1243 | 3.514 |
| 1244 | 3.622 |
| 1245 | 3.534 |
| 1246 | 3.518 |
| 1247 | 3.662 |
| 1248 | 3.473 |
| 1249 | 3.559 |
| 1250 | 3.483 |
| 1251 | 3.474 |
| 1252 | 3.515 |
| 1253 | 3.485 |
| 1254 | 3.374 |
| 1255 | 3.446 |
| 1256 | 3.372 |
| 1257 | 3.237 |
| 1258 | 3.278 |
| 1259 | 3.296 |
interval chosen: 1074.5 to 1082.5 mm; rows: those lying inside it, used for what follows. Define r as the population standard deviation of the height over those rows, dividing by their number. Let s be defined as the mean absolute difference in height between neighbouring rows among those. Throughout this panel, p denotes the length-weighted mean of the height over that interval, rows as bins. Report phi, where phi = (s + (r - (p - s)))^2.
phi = 16.6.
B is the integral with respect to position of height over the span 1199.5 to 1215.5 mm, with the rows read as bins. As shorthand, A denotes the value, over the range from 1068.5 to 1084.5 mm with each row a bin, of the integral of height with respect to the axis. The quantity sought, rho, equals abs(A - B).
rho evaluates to 7.4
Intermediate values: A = 68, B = 60.2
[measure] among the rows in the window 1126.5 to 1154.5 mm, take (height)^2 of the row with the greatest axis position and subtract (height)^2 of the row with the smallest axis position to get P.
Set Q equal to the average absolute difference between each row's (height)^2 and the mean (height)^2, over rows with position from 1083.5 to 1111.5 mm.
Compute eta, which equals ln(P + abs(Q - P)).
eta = 0.0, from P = -5.0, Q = 1.01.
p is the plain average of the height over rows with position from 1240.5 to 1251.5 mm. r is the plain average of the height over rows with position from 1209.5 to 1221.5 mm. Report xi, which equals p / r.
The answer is 0.94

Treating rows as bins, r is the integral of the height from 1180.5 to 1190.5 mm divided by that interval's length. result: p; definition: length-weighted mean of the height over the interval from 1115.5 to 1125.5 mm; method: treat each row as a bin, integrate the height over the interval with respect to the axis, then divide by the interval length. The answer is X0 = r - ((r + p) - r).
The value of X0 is -0.7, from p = 4.6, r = 3.9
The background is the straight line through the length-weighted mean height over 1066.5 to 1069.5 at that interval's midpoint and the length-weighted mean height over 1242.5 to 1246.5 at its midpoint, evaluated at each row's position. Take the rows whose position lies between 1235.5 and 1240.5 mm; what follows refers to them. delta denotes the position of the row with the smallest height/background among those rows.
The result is 1237 mm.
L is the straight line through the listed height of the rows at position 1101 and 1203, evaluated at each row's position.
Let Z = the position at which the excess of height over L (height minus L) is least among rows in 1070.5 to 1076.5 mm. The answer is 1071 mm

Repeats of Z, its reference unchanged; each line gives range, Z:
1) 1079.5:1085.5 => 1080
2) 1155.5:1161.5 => 1157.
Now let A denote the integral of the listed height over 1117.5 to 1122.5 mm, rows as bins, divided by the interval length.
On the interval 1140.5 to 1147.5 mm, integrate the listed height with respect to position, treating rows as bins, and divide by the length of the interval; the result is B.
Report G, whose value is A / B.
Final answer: 1.08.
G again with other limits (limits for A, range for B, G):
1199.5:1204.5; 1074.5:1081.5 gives 0.91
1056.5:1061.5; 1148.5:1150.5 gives 0.98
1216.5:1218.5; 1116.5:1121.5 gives 0.83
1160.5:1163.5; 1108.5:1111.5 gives 0.85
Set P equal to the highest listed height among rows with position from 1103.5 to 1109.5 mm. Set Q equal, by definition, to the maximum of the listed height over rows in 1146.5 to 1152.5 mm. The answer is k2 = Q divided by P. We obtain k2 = 0.88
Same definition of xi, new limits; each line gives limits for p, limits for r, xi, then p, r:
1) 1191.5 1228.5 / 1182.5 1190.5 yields 0.97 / 3.74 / 3.88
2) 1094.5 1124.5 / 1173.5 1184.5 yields 1.19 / 4.61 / 3.88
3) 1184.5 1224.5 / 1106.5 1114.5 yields 0.80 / 3.78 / 4.72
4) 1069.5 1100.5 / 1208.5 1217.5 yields 1.17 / 4.37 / 3.75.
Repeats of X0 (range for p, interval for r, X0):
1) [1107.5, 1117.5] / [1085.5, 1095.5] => -0.2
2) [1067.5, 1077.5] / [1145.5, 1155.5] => 0.0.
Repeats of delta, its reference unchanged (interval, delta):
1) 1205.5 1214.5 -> 1209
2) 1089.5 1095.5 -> 1091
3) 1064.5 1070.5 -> 1068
